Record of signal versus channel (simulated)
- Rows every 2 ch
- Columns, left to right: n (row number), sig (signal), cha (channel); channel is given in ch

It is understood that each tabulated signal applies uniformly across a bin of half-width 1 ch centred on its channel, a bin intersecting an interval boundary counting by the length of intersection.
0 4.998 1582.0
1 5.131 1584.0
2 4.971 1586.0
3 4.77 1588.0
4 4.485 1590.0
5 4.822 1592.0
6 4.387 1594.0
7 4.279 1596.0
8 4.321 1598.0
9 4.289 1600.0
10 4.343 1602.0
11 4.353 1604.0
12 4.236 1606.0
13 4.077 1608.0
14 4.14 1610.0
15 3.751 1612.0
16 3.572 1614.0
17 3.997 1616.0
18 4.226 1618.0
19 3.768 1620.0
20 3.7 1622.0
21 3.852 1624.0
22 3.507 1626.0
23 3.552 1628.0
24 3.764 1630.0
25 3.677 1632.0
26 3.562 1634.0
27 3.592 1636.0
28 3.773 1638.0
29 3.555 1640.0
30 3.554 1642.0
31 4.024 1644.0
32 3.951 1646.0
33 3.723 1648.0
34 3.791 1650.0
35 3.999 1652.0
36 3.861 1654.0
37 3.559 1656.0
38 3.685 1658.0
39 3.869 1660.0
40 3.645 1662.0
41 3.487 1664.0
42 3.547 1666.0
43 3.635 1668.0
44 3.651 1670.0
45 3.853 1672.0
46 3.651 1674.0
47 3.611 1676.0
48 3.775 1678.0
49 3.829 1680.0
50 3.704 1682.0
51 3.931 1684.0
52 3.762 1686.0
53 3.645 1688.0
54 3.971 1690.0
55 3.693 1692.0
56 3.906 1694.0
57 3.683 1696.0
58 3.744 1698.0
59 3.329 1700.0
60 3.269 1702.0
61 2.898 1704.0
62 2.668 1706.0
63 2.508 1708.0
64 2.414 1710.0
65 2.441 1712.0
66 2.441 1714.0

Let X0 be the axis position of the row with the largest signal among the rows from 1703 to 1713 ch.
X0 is 1704.0 ch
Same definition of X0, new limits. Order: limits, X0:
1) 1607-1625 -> 1618.0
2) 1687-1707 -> 1690.0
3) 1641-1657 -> 1644.0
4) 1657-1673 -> 1660.0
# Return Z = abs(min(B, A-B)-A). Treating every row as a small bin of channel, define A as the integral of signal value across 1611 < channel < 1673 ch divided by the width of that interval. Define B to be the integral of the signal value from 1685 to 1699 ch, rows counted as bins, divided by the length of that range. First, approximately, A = 3.732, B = 3.8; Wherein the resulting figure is 3.8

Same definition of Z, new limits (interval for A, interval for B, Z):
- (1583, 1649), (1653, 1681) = 3.7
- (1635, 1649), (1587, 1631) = 4.1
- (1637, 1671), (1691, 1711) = 3.2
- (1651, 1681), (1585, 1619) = 4.3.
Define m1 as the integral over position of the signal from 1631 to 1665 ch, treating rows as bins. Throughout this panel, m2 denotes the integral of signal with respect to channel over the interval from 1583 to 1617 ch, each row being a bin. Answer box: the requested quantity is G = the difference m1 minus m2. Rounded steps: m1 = 127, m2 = 147.8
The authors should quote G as -21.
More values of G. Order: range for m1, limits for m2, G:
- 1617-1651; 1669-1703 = 1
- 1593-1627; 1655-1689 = 12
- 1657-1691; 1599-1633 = -7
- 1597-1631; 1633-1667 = 9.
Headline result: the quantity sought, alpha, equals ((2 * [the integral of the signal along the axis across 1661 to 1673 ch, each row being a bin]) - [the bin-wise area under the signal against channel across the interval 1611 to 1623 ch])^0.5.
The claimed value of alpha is 6.4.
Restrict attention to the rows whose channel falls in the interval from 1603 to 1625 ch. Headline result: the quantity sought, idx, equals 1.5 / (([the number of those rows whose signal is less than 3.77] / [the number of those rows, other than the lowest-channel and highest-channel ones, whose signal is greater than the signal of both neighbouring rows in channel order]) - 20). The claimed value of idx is -0.083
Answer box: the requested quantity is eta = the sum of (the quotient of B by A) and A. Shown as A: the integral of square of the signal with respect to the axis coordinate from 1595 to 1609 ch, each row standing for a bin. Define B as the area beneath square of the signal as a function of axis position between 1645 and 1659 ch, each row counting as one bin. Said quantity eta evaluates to 256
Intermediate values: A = 256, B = 202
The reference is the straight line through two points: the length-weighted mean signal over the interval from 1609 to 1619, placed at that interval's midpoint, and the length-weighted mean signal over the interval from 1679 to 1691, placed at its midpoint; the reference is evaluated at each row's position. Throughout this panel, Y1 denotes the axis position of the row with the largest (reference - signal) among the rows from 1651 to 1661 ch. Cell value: 1656.0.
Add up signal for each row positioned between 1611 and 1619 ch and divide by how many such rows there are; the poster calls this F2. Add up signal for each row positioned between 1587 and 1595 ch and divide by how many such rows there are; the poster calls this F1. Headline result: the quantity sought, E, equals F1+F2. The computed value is 8.5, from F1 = 4.62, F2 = 3.9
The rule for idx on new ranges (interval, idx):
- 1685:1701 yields -0.083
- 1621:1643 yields -0.088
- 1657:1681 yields -0.094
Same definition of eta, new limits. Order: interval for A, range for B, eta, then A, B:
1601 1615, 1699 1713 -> 233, 233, 111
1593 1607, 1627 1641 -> 261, 261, 186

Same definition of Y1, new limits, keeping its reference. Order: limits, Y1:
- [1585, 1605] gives 1596.0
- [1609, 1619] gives 1614.0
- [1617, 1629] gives 1626.0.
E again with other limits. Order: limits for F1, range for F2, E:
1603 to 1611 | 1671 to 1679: 7.9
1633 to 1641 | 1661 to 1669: 7.2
